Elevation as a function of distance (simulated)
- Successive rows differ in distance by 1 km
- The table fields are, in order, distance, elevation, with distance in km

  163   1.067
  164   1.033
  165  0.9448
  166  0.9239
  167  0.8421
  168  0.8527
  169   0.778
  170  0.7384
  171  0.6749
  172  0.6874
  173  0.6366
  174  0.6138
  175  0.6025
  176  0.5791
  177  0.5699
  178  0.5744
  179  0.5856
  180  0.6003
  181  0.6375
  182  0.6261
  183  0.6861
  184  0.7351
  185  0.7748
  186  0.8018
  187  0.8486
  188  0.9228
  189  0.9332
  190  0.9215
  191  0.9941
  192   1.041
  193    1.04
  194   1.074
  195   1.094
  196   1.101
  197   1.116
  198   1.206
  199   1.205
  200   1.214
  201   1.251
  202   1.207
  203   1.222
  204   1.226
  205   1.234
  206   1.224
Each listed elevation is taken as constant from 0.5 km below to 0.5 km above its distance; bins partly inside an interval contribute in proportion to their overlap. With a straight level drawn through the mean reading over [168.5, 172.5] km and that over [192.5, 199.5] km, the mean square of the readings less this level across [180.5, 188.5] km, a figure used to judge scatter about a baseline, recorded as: 0.038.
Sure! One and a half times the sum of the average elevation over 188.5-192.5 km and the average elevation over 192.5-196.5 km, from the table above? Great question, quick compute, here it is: 3.1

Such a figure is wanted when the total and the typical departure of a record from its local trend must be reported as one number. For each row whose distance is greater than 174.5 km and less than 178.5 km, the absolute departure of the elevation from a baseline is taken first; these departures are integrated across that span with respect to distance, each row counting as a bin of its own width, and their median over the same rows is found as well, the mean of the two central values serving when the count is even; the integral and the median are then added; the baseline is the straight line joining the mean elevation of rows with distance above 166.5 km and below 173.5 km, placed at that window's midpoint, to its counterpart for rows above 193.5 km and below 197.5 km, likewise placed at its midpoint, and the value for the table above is 1.3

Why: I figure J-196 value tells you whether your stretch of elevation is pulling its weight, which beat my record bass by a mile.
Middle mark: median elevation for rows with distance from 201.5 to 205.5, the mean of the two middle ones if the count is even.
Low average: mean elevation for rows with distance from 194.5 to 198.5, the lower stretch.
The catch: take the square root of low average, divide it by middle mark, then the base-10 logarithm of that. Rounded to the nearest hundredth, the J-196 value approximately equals -0.06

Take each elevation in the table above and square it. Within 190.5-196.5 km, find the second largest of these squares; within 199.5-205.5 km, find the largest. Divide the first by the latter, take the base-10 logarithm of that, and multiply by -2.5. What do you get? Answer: 0.29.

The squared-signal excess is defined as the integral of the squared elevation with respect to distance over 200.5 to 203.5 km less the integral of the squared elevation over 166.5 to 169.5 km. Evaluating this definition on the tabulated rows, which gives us 2.5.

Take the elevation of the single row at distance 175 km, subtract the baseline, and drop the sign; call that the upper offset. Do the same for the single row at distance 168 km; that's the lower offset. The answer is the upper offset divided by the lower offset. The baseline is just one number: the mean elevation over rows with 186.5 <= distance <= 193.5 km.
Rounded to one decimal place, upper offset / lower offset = 3.4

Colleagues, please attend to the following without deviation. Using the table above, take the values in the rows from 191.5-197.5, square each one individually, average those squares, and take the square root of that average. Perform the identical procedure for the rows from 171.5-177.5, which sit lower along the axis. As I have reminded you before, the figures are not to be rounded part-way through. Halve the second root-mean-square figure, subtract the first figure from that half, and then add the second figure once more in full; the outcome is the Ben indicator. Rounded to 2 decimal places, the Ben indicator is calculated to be -0.15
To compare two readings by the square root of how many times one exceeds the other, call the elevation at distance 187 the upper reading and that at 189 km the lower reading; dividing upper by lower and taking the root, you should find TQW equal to 0.95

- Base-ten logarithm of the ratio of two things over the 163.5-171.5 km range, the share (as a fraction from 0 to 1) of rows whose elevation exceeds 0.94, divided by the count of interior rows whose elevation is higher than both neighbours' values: -0.6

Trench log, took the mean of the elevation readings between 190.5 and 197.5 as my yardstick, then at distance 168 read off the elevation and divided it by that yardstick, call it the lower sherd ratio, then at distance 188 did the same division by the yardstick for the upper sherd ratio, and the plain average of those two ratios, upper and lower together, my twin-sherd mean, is 0.83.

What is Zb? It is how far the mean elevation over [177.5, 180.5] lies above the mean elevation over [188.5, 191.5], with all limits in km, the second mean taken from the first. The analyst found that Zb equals -0.36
